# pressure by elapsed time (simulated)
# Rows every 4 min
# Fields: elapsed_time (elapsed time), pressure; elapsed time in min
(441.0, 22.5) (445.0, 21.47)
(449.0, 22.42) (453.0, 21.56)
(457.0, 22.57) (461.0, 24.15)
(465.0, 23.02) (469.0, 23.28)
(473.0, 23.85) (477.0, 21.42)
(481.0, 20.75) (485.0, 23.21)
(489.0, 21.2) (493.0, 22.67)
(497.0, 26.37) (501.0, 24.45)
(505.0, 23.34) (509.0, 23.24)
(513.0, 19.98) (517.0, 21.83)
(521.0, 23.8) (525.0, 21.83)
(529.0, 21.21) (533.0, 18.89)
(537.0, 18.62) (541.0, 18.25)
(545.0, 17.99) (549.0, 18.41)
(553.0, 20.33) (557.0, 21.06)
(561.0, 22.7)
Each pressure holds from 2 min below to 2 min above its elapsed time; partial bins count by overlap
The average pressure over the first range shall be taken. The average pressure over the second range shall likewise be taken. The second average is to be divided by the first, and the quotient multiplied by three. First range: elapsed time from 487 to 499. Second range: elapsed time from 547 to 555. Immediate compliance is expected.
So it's 2.48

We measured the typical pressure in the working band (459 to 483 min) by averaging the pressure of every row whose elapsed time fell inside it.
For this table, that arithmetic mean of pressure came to 22.7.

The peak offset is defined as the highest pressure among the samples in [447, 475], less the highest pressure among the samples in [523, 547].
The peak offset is 2.3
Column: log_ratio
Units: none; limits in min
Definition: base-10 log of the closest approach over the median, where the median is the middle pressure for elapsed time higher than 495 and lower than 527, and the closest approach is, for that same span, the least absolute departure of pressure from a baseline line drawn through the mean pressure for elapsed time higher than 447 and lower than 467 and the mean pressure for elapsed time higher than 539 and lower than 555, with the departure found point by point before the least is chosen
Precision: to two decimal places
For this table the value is -1.93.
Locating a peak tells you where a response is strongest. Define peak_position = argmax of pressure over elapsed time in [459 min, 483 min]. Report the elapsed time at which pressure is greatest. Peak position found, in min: 461.0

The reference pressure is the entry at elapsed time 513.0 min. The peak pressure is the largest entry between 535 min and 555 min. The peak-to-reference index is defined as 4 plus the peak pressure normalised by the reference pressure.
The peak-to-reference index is 5.02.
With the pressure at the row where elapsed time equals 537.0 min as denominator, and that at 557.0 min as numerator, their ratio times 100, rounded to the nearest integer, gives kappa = 113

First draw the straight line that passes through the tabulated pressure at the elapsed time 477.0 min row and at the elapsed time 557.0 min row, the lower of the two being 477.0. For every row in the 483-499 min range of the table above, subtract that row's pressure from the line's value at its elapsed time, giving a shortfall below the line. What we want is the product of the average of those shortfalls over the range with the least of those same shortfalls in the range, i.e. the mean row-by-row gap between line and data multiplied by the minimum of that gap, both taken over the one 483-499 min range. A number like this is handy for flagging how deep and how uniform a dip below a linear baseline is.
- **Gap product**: 10.1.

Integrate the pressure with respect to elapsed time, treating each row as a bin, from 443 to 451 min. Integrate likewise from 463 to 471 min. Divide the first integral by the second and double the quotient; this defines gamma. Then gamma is 1.90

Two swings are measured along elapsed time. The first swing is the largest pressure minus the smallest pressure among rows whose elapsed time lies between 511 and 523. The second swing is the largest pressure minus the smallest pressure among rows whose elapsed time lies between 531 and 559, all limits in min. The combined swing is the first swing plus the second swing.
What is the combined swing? 6.9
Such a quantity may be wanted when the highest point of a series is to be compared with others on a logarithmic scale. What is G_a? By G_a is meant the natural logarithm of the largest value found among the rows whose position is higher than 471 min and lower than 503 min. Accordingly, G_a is 3.27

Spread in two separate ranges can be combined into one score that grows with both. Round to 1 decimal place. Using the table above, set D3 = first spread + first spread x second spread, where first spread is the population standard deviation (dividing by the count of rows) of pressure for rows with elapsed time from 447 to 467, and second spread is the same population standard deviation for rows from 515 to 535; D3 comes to 2.2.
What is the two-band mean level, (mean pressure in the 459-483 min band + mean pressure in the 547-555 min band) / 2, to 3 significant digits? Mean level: 21.1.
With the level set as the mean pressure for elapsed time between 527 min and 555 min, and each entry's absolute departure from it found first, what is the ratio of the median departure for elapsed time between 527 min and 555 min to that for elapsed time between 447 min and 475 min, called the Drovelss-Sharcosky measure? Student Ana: 0.2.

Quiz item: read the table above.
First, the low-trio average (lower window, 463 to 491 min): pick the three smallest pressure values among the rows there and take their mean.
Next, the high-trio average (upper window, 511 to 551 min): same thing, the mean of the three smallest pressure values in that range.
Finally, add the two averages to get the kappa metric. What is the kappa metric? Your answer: 39.3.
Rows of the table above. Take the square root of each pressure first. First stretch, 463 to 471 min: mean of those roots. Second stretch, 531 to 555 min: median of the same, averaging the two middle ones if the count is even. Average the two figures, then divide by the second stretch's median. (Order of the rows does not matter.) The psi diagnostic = 1.06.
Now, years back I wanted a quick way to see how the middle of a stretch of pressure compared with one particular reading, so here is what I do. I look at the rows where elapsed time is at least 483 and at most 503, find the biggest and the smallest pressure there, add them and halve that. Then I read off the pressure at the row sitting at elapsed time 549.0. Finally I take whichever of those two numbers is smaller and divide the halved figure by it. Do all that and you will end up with 1.29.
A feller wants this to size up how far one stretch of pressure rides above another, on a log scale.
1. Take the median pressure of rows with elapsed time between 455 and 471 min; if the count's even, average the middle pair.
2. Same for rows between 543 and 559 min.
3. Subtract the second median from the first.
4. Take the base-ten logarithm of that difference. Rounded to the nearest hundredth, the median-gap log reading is 0.58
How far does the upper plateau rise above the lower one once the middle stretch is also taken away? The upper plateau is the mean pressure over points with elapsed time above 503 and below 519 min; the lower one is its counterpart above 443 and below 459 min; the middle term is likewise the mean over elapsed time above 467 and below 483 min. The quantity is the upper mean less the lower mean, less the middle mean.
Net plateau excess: -22.2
